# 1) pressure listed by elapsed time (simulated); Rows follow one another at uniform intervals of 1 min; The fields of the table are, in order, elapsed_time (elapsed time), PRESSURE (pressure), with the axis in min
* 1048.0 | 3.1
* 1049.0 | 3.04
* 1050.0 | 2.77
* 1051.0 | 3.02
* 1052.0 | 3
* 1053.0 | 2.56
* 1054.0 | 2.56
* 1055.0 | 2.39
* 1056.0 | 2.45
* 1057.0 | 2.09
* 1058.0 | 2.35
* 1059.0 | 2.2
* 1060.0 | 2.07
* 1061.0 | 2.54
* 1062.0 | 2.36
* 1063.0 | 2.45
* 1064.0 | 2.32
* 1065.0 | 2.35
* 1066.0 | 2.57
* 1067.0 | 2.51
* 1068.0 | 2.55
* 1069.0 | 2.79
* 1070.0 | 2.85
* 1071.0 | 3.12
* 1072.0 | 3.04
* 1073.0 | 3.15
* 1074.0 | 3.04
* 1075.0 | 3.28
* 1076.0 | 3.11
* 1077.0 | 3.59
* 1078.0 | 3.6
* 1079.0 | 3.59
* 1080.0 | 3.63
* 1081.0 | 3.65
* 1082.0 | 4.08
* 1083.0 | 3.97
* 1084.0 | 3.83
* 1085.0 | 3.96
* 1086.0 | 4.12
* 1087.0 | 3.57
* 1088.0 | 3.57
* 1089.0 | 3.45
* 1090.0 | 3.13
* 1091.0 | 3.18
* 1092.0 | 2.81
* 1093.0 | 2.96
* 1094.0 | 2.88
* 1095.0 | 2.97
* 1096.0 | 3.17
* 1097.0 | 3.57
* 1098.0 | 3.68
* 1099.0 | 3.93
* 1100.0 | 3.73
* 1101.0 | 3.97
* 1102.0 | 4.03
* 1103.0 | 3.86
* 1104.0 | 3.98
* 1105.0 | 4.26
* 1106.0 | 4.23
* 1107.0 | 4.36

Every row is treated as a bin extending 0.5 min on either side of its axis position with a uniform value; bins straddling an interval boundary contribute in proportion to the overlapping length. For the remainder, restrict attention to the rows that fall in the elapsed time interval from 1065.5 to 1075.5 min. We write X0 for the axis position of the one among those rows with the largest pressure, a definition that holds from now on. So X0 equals 1075.0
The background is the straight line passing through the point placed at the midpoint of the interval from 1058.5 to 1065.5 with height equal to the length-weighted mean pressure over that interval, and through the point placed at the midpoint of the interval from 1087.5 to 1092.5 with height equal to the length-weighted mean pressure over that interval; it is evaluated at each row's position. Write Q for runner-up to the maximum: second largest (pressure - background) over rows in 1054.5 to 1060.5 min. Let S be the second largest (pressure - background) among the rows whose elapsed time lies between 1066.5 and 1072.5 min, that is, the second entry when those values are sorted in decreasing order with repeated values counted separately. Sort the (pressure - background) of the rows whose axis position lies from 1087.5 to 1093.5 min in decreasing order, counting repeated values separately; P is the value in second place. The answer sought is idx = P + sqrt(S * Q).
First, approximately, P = 0.3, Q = 0.3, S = 0.39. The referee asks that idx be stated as 0.59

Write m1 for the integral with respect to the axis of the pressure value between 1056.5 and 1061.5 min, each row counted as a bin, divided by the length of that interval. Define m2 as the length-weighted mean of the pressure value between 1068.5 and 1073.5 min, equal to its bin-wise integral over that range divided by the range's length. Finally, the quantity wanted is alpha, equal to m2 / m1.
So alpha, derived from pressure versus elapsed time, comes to 1.33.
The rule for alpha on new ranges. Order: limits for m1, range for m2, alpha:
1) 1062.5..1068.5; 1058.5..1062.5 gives 0.93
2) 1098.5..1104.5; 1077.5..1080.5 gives 0.92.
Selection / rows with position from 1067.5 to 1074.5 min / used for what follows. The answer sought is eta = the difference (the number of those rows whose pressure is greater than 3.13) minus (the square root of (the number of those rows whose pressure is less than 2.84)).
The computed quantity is 0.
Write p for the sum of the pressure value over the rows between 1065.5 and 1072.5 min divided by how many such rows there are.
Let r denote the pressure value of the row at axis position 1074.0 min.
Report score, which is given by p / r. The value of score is 0.91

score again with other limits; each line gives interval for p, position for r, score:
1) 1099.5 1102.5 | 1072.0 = 1.29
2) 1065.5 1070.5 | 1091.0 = 0.83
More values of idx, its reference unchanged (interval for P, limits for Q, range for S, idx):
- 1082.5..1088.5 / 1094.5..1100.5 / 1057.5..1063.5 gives 1.14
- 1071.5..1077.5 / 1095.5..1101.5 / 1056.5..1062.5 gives 0.78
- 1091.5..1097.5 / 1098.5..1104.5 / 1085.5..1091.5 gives 0.17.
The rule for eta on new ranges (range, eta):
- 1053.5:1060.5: -3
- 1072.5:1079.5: 5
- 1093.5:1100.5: 5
